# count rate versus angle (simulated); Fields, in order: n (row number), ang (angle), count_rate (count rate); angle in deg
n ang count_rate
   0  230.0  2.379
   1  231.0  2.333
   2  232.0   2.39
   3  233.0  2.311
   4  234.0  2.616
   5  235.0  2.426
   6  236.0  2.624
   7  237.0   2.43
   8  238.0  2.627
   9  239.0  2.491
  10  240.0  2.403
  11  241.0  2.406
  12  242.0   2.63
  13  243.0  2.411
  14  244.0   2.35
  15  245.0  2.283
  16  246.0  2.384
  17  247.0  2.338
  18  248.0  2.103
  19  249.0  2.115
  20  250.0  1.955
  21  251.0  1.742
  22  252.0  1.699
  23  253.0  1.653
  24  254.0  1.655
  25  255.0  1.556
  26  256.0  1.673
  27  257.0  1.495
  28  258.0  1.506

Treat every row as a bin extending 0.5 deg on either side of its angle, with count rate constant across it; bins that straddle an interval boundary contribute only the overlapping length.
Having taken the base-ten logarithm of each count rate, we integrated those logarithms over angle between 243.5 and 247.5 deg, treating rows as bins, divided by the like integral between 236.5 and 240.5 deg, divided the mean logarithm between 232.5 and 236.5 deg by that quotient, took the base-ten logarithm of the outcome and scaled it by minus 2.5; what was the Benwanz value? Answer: 0.93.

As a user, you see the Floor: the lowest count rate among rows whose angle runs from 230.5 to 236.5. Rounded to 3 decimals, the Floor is 2.311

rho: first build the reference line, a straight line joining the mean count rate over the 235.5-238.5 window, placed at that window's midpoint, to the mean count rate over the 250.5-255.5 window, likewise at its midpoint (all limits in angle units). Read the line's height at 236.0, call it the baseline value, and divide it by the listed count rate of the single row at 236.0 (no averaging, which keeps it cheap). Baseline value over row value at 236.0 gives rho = 1.00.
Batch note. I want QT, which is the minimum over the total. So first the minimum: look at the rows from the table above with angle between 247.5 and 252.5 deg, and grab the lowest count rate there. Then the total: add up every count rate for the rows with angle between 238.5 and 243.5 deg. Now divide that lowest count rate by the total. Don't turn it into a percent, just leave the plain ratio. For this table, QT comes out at 0.138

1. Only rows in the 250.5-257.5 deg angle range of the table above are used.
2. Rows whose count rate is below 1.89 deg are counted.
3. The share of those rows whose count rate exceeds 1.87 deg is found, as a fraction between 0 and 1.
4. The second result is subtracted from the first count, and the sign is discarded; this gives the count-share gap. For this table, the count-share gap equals 7.0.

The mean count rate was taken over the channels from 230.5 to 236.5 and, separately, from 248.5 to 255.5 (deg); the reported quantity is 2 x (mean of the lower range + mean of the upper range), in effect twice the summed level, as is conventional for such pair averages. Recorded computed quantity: 8.4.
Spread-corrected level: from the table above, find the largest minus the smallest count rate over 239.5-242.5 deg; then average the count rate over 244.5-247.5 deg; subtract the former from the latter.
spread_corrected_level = 2.1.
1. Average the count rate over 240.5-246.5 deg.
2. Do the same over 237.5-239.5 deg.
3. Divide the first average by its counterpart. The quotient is 0.94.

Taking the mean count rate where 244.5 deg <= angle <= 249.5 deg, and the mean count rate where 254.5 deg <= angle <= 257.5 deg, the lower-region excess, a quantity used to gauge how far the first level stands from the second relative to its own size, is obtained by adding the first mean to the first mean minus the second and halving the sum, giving 1.5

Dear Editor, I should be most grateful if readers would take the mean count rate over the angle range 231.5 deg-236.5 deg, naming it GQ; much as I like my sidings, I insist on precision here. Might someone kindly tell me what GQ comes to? 2.47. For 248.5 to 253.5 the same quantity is 1.83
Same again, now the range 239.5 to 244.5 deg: 2.44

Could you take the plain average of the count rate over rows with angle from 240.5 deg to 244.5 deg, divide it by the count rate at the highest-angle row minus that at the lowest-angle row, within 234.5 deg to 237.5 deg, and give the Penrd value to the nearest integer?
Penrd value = 612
